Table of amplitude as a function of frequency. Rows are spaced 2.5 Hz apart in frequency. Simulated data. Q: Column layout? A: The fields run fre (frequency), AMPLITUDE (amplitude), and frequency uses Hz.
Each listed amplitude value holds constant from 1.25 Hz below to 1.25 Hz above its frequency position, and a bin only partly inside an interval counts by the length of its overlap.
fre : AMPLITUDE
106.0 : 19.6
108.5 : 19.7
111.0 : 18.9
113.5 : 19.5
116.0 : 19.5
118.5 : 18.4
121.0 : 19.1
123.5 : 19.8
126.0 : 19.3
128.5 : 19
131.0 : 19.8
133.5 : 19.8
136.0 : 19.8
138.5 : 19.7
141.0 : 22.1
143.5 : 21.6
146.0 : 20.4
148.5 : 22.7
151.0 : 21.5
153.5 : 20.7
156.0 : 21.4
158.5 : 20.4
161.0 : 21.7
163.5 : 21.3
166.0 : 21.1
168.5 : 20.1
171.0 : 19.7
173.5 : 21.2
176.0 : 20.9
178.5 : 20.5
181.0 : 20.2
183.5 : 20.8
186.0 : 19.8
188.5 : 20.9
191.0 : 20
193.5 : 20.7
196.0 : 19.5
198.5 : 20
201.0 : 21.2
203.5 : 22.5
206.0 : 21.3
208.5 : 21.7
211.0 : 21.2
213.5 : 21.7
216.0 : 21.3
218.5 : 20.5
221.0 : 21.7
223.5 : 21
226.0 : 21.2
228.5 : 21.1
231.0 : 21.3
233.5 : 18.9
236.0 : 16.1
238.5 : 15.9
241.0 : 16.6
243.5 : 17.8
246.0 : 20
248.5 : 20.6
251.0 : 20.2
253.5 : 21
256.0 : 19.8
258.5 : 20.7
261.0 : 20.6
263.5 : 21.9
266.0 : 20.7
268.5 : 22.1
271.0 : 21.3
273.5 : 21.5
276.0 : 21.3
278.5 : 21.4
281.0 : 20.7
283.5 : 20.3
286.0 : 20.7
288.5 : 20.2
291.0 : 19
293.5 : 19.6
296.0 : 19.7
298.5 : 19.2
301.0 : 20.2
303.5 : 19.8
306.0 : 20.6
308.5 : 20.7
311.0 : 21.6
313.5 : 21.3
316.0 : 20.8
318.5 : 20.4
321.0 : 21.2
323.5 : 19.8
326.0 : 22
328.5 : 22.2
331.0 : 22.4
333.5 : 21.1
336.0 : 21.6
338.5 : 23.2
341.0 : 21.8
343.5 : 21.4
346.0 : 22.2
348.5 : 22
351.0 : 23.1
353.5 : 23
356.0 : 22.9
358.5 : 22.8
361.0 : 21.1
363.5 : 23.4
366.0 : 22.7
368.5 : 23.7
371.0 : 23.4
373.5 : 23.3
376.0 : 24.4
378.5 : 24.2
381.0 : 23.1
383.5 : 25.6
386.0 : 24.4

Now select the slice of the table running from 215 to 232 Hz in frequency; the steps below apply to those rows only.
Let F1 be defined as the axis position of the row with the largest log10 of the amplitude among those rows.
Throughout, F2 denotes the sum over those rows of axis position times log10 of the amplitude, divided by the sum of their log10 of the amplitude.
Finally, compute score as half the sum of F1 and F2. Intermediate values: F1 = 221.0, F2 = 223.5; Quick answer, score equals 222.3 Hz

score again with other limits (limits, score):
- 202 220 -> 207.2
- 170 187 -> 176.0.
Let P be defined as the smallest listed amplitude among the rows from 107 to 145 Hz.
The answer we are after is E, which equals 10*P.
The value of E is 184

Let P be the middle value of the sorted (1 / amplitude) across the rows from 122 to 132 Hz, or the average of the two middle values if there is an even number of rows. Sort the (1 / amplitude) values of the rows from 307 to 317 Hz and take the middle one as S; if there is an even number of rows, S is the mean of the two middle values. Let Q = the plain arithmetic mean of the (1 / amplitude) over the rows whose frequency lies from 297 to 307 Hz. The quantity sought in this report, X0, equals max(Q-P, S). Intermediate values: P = 0.051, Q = 0.050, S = 0.0475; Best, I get 0.0475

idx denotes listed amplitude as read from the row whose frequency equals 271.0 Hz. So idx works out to 21.3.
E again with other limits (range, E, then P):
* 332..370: 211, 21.1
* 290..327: 190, 19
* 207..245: 159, 15.9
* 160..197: 195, 19.5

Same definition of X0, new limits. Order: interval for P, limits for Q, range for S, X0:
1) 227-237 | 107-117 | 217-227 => 0.0474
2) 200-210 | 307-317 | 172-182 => 0.0483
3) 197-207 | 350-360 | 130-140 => 0.0505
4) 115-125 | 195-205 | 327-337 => 0.0457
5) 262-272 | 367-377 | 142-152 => 0.0464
